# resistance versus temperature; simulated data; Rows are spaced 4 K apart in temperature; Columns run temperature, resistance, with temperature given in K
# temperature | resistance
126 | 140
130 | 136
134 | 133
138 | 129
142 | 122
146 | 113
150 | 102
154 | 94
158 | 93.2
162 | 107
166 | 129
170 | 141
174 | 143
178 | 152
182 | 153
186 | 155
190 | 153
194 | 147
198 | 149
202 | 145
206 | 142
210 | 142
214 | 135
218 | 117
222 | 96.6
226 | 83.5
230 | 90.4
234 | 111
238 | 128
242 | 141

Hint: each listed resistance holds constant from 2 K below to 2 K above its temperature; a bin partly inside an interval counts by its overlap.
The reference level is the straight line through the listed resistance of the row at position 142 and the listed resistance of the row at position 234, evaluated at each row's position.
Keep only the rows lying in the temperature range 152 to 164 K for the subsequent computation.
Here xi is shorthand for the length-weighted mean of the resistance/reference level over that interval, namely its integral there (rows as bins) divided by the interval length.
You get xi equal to 0.82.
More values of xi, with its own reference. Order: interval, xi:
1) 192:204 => 1.27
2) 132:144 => 1.04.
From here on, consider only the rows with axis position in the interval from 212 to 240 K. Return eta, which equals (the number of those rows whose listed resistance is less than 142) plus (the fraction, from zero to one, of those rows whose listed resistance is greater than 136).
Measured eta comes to 7.0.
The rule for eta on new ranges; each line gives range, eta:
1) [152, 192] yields 5.6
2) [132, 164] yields 8.0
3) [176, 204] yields 1.0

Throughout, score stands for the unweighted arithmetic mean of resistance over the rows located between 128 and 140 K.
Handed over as 133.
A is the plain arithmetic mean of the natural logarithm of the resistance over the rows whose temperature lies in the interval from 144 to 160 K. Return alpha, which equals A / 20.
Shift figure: 0.230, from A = 4.61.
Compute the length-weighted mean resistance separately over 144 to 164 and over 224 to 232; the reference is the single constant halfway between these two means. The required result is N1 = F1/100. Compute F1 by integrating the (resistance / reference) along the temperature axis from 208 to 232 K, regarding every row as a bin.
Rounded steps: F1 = 28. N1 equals 0.28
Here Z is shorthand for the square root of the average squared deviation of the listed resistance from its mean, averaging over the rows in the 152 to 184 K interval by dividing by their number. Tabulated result 23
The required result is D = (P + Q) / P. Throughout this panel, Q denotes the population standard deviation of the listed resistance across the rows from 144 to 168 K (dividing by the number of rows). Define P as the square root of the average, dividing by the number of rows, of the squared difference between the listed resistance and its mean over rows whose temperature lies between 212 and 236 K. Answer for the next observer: 1.70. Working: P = 17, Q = 12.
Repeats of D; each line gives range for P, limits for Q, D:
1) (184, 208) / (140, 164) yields 3.29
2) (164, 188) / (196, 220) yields 2.16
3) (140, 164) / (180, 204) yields 1.35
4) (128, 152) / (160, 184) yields 2.33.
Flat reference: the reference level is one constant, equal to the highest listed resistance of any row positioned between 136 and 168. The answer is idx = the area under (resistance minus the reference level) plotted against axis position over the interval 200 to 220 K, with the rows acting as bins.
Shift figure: 144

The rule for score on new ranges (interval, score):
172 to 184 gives 149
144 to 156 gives 103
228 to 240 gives 110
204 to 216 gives 140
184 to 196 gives 152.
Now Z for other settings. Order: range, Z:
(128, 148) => 8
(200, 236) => 23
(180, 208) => 4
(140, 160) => 11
